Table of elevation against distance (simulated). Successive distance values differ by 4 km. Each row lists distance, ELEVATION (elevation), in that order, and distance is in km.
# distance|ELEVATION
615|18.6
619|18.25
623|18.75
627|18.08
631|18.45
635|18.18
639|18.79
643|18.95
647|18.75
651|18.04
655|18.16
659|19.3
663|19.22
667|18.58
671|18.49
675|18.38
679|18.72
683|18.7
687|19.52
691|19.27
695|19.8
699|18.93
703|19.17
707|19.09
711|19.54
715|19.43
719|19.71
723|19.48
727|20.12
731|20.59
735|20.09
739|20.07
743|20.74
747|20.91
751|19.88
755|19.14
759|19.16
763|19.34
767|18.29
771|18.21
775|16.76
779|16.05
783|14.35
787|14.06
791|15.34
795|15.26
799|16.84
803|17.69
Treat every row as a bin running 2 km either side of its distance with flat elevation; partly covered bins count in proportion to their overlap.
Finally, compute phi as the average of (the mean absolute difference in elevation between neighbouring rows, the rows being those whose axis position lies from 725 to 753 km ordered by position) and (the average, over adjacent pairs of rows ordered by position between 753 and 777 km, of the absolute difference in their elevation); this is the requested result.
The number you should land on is 0.5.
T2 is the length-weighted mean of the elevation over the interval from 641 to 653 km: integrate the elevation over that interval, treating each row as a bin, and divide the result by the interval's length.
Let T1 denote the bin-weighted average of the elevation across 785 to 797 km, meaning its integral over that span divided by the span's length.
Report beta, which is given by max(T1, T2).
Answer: 18.6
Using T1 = 14.9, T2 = 18.6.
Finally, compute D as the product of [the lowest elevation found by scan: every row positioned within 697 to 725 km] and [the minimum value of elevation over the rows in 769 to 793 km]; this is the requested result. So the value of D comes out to 266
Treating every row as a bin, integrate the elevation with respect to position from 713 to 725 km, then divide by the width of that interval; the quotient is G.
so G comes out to 19.5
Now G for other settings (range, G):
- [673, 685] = 18.6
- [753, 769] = 19.0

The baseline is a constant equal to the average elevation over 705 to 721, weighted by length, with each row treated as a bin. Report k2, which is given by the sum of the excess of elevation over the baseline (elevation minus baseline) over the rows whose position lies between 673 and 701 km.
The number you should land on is -2.8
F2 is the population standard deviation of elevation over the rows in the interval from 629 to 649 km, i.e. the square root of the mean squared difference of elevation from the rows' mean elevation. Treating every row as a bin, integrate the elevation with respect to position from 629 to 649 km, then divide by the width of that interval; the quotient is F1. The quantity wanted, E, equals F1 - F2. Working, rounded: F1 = 18.6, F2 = 0.27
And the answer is 18.3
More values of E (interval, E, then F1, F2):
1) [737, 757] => 19.5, 20.1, 0.64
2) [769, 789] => 14.3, 15.9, 1.54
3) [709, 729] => 19.4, 19.7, 0.25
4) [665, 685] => 18.4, 18.6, 0.13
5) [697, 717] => 19.0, 19.2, 0.22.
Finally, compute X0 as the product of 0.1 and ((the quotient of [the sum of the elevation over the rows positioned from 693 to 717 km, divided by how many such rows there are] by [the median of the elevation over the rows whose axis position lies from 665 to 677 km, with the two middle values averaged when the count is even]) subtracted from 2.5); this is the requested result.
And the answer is 0.145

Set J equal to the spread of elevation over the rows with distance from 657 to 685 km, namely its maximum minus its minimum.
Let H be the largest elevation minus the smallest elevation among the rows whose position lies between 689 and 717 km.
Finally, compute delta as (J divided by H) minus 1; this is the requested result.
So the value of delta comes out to 0.06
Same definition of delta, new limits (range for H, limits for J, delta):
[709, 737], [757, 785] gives 3.30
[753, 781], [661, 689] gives -0.65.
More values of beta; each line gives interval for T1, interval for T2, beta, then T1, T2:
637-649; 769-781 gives 18.8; 18.8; 17.0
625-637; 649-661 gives 18.5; 18.2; 18.5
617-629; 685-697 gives 19.5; 18.4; 19.5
